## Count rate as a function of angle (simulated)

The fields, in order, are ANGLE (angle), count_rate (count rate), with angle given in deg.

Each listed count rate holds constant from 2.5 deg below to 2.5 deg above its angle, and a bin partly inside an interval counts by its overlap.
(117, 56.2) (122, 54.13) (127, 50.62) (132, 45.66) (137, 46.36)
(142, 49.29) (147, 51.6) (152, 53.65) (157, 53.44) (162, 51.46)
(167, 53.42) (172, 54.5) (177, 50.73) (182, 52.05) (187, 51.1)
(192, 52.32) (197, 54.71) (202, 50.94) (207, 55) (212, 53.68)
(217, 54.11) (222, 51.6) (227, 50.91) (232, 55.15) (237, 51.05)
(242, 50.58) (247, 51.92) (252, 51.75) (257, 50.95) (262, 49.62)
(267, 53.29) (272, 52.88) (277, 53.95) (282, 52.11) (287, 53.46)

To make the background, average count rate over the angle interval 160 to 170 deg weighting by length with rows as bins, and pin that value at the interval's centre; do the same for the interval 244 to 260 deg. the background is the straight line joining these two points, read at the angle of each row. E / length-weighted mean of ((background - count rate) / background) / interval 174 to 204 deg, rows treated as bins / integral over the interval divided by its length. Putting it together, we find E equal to 0.005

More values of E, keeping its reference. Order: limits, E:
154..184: -0.002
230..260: -0.005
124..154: 0.064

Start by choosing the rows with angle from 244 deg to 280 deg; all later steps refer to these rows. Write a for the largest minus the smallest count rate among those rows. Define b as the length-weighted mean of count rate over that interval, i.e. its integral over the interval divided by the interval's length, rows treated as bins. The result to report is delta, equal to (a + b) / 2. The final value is 28.2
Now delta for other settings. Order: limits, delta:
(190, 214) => 28.7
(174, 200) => 28.1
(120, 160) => 29.5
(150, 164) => 27.5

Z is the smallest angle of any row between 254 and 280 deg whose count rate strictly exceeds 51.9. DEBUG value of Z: 267 deg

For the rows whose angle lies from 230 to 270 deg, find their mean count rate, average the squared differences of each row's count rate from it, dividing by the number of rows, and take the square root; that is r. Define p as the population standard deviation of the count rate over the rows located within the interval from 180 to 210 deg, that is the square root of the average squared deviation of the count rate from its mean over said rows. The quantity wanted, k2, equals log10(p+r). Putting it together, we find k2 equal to 0.51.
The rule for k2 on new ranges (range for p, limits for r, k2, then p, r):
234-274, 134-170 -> 0.56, 1.1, 2.5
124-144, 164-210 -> 0.56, 2.0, 1.6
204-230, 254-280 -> 0.50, 1.5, 1.6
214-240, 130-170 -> 0.67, 1.7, 3.0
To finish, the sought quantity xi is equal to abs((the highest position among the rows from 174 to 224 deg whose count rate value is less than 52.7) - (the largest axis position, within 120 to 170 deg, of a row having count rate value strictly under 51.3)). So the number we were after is 80 deg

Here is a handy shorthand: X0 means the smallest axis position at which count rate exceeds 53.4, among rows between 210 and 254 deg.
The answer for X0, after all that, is 212 deg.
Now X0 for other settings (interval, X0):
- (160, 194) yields 167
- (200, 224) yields 207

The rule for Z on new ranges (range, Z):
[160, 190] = 167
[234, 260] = 247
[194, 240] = 197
